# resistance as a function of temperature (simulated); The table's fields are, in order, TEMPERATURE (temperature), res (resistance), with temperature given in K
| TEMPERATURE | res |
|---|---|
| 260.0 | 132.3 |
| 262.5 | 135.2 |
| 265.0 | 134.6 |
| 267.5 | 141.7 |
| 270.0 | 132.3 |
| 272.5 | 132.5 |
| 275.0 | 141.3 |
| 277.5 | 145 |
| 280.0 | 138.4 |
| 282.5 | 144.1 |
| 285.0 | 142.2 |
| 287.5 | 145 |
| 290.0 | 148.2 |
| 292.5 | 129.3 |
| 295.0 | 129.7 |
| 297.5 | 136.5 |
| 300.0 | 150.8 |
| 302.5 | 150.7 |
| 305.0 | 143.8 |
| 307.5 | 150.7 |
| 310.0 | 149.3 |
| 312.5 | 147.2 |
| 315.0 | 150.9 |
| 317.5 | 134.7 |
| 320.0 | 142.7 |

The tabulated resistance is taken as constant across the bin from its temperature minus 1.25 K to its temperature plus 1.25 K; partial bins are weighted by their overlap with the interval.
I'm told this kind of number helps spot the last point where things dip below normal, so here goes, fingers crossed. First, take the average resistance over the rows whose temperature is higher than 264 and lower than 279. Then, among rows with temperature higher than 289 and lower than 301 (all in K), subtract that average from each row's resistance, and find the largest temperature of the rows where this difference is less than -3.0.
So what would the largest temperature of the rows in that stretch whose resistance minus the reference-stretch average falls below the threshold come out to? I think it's 295.0 K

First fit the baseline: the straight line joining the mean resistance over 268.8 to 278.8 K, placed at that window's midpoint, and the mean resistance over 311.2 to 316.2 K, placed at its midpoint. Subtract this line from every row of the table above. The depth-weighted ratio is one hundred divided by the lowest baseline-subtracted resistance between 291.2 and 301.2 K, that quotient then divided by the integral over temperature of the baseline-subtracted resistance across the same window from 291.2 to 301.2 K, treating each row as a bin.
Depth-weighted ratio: 0.1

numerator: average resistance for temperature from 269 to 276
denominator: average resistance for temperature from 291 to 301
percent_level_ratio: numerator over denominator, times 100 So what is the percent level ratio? 99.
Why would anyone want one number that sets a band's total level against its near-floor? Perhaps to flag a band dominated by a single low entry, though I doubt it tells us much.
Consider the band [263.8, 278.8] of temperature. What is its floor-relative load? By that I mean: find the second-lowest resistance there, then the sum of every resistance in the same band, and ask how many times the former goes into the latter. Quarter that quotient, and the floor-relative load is 1.6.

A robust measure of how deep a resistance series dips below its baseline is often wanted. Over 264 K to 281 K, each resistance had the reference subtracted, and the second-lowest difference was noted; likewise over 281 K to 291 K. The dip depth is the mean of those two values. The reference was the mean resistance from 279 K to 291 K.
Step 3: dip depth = -5.3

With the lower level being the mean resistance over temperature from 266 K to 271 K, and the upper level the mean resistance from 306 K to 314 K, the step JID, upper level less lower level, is 12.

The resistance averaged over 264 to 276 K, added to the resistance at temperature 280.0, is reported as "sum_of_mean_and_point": 275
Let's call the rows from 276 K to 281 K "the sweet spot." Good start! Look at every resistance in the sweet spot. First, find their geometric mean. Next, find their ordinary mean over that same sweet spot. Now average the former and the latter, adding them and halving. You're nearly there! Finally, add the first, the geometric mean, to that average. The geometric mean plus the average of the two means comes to 283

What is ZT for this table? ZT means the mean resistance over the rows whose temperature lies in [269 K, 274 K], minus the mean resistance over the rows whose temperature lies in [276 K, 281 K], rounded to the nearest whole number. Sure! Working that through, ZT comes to -9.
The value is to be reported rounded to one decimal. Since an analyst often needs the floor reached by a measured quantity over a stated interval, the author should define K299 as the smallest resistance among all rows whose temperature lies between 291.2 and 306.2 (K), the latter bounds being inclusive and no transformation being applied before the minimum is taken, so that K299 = 129.3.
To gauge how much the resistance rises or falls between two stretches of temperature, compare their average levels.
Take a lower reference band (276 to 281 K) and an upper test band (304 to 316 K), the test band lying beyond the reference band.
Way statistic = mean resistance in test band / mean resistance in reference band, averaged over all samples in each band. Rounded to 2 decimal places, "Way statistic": 1.05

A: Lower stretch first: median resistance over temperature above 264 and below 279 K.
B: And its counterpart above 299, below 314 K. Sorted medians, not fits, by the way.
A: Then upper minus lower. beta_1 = 12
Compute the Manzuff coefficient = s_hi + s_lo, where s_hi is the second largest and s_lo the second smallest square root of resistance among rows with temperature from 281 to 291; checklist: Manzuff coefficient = 24.0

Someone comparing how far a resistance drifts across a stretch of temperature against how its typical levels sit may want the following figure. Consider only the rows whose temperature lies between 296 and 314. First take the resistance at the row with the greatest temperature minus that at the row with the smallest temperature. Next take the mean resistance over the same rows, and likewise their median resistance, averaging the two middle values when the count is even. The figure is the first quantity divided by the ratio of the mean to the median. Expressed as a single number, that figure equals 11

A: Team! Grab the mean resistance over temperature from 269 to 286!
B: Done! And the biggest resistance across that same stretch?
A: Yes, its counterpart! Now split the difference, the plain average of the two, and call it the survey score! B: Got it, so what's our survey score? 142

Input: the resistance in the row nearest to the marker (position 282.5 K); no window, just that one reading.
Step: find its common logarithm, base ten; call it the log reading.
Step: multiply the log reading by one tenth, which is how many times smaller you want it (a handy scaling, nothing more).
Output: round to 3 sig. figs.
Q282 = 0.216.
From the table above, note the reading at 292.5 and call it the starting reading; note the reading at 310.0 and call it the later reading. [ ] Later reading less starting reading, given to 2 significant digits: 20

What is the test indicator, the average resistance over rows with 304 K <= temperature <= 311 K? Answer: 148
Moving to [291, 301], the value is 137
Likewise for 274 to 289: 143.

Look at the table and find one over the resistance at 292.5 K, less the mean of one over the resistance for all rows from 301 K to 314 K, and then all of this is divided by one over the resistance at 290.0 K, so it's 0.15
